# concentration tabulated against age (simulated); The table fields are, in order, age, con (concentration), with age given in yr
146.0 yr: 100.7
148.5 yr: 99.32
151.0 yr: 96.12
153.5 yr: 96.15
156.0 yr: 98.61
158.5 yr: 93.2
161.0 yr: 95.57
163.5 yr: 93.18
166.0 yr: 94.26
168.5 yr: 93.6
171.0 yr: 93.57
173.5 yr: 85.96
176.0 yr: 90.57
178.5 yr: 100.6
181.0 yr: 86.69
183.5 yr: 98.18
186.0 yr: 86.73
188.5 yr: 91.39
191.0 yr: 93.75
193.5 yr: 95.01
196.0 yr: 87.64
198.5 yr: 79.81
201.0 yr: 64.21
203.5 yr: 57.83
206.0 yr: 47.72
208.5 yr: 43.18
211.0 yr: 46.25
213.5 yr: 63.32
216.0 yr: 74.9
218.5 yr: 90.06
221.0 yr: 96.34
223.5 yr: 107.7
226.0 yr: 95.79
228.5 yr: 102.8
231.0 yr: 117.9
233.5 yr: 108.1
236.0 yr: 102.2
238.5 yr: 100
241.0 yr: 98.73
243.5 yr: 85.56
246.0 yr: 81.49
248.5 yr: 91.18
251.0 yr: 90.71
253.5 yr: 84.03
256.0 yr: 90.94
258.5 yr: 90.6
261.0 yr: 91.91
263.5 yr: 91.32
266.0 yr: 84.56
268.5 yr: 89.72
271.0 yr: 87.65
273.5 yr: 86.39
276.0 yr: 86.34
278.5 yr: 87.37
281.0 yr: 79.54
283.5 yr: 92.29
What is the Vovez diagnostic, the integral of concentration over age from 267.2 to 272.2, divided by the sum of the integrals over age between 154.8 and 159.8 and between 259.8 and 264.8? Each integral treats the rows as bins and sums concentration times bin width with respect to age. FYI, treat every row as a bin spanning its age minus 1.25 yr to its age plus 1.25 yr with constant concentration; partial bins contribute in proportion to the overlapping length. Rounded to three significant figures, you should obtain 0.473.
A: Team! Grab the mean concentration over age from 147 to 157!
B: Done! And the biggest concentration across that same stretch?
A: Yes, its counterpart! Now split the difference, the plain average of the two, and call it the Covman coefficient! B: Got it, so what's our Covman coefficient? 98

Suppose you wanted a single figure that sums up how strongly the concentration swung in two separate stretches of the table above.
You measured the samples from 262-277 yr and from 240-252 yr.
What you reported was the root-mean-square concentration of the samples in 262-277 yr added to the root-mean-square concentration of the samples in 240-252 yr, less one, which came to 176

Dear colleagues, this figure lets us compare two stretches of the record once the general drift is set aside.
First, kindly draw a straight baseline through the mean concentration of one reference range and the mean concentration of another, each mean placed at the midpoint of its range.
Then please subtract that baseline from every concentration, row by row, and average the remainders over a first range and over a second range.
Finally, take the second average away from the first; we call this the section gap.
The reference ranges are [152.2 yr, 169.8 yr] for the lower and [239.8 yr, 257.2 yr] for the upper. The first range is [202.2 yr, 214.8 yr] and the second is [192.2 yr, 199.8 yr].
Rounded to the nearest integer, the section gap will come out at -35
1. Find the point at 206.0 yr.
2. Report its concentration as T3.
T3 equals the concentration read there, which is 47.72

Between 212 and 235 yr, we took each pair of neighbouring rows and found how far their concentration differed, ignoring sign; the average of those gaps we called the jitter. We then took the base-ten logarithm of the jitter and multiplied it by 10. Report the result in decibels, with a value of 10.4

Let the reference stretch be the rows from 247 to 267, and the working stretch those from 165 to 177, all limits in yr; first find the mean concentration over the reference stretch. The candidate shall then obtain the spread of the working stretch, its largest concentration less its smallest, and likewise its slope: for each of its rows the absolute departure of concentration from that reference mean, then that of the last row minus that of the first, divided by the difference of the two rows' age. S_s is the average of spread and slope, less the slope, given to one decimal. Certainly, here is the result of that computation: 4.3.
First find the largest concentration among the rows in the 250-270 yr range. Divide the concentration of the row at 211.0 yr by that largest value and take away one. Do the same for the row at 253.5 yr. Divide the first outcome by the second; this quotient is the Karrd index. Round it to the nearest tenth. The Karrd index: 5.8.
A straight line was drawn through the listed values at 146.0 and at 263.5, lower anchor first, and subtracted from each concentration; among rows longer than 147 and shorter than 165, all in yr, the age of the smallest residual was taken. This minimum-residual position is 158.5 yr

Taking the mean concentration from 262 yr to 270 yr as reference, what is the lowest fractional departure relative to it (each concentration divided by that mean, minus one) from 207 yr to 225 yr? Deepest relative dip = -0.5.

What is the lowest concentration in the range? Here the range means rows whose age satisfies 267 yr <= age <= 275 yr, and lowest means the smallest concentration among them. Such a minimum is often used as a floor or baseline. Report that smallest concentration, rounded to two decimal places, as 86.39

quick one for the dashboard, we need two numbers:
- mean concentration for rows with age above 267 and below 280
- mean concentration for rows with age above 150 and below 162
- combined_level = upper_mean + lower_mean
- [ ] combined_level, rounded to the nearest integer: 183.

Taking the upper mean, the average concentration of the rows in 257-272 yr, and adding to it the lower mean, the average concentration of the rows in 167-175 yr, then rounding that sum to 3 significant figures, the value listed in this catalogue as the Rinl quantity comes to 180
